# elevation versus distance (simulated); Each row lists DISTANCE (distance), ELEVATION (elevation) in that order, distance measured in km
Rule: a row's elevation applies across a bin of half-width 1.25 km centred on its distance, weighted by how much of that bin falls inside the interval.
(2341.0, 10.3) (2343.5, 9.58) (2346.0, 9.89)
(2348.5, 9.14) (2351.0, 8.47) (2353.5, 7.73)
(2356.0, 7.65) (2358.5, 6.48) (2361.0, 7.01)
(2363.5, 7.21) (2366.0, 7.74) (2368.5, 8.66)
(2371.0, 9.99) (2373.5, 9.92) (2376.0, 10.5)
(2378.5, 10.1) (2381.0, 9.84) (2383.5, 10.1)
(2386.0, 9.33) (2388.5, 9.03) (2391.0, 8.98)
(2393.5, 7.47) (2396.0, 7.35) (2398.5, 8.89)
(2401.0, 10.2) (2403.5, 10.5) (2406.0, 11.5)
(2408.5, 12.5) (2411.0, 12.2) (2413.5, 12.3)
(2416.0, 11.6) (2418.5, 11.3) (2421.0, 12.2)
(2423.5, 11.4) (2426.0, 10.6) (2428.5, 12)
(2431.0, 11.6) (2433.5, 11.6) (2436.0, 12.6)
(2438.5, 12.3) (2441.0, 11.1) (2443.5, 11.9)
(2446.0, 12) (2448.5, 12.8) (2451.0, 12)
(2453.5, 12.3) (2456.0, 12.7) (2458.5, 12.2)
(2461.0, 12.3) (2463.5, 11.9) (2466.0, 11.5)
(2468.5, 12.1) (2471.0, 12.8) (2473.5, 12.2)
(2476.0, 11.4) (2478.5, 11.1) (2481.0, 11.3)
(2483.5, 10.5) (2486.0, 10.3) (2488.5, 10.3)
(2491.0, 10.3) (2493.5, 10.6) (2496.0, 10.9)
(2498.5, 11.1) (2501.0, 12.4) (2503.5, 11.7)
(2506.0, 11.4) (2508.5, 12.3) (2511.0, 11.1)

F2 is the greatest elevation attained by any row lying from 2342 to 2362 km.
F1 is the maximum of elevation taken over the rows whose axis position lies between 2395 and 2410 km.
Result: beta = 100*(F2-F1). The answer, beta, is -261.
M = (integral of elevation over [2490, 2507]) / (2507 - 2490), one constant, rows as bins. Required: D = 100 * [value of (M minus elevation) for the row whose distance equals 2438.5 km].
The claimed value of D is -109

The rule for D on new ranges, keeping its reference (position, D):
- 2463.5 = -69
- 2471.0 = -159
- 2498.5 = 11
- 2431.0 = -39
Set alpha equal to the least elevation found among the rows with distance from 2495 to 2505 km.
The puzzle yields 10.9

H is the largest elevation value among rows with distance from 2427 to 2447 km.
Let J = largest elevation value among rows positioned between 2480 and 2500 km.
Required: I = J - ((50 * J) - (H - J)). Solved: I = -552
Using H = 12.6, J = 11.3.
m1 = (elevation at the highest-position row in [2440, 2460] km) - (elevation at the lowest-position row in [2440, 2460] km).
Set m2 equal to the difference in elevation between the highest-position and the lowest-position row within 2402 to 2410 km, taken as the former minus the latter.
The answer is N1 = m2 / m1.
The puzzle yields 1.8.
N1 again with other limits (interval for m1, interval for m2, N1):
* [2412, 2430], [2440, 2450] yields -5.7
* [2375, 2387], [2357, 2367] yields -1.1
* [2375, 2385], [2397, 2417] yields -6.8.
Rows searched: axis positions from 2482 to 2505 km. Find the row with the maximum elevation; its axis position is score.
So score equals 2501.0 km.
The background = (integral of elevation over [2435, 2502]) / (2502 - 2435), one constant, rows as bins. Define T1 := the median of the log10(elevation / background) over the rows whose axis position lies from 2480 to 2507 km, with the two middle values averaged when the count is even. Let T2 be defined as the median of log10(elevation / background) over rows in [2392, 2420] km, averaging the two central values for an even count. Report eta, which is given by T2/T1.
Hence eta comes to 0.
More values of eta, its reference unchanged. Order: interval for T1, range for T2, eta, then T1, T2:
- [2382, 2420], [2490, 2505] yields 0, -0.06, -0.03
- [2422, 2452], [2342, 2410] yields -10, 0.01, -0.11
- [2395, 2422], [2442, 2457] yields -3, -0.01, 0.02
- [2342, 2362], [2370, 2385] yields 0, -0.16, -0.06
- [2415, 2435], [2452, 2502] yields 4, 0.00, -0.01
